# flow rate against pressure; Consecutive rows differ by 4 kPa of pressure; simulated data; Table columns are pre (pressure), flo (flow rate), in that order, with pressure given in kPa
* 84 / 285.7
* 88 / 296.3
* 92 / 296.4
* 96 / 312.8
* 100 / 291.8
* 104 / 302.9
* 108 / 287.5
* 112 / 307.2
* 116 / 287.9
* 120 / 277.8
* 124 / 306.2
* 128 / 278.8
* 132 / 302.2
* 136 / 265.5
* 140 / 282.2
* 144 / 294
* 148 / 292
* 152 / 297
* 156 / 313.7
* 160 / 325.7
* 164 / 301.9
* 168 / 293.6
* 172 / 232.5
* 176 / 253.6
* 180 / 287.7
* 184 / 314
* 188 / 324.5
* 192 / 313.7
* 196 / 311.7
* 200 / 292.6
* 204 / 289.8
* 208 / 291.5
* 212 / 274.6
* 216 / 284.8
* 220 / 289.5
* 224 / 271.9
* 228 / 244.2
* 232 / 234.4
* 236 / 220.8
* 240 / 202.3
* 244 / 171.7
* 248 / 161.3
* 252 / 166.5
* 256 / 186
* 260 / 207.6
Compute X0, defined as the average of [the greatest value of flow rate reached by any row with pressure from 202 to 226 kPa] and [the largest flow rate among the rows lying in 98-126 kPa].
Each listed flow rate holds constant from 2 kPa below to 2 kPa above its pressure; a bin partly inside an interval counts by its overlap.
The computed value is 299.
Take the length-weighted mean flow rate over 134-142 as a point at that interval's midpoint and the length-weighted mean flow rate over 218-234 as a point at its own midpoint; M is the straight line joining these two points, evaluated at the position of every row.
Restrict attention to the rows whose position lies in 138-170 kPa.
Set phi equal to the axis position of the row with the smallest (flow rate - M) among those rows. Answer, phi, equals 140 kPa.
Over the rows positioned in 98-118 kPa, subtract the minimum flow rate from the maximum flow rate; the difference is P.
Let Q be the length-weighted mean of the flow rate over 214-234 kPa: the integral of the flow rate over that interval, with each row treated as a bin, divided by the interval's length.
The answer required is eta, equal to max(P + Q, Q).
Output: 285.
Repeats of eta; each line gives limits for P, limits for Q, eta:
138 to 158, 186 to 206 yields 338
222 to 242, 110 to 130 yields 361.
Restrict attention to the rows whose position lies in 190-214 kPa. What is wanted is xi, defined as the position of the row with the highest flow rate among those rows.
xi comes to 192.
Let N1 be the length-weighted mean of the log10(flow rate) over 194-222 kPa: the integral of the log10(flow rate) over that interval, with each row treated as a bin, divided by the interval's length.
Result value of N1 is 2.46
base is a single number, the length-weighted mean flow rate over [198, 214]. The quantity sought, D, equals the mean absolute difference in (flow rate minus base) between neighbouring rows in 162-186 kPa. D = 30.2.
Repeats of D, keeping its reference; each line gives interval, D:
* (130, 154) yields 14.4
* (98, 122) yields 15.1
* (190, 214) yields 8.5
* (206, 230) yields 15.4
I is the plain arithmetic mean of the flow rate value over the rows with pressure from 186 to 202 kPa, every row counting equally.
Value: 311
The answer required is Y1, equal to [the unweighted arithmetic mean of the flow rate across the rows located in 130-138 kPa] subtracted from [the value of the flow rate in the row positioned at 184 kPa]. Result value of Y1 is 30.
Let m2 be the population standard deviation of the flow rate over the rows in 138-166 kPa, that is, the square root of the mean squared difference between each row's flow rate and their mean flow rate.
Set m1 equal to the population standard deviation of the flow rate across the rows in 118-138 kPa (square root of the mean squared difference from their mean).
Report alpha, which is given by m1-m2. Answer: 2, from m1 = 16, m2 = 13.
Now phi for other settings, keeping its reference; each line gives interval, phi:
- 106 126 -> 120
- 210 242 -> 240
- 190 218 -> 212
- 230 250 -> 248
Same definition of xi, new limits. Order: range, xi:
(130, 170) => 160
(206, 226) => 208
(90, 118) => 96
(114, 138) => 124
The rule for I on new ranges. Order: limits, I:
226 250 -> 206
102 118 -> 296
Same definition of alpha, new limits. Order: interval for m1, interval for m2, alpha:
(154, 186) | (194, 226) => 19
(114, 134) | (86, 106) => 4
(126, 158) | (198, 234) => -6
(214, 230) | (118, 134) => 5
